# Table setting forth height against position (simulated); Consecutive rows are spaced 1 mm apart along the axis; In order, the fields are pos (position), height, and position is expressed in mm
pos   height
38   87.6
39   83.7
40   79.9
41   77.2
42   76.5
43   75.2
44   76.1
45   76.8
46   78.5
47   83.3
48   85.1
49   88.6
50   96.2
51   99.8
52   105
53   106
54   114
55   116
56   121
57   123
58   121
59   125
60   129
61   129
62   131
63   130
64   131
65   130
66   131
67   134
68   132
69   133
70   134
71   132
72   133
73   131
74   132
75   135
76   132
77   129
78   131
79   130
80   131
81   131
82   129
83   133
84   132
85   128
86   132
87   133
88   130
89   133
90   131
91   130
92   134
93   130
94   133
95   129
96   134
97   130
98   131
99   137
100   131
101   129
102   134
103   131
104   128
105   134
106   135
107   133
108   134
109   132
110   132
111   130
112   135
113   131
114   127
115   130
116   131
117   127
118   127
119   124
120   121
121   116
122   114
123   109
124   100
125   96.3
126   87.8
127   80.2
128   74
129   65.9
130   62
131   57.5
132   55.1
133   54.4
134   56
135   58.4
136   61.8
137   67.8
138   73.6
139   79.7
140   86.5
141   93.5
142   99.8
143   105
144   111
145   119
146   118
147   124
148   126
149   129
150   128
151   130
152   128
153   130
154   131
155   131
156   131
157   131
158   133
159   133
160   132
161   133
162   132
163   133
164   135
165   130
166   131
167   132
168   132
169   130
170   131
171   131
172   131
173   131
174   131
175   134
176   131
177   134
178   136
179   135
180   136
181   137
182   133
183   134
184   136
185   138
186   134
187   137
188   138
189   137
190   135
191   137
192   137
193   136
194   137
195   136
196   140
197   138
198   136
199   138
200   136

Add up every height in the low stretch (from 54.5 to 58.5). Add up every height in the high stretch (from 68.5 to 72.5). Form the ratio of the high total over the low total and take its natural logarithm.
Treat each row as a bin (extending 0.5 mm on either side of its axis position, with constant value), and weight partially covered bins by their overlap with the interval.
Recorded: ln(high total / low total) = 0.10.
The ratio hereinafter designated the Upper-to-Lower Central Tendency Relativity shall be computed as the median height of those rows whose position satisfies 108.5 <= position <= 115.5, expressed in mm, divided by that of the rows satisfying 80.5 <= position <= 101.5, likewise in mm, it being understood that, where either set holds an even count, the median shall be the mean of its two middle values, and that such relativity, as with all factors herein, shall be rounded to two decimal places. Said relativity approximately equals 1.00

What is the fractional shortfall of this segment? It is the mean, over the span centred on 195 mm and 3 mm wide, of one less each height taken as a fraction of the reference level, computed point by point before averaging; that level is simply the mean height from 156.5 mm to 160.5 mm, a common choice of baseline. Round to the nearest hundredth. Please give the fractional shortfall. -0.04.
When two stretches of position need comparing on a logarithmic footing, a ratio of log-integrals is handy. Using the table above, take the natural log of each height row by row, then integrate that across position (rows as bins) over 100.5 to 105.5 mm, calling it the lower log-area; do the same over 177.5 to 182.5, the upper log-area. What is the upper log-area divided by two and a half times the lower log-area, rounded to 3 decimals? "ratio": 0.403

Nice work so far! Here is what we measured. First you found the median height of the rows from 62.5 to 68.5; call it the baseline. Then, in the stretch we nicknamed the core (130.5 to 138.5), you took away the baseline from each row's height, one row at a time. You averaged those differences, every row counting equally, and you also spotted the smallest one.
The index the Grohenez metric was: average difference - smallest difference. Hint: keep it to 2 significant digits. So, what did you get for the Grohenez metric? 6.2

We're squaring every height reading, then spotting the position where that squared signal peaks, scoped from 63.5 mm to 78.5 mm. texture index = 75 mm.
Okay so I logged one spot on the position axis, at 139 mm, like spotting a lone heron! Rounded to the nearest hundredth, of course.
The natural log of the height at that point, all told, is 4.38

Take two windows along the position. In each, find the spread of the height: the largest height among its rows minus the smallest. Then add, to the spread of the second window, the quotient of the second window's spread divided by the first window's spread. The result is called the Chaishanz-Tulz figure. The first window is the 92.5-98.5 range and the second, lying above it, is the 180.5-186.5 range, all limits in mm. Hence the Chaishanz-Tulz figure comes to 6.0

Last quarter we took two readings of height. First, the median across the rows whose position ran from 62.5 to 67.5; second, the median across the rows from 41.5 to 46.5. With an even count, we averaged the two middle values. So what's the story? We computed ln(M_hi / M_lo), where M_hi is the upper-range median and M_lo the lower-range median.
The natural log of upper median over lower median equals 0.5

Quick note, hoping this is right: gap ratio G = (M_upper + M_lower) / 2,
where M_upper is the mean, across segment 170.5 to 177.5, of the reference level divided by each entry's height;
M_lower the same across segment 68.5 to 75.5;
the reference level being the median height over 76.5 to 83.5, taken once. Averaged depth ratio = 0.990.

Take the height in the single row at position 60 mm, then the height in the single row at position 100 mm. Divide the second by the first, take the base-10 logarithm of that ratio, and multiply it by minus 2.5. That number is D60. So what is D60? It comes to -0.017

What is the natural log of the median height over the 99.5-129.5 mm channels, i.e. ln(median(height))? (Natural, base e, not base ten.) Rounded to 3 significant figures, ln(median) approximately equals 4.86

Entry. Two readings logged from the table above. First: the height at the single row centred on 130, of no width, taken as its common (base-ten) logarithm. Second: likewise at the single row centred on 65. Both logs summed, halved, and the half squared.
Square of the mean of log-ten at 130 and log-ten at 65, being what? 3.8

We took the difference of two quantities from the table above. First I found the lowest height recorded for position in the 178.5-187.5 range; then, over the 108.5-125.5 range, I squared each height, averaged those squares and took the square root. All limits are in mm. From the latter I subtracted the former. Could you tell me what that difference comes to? -10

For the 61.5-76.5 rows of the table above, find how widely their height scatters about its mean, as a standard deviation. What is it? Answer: 1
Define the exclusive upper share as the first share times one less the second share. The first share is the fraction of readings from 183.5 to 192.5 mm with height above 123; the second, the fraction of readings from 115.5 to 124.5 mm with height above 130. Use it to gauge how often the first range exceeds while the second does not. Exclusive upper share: 0.9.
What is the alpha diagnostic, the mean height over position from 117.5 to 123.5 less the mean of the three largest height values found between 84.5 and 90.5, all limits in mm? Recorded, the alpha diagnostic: -14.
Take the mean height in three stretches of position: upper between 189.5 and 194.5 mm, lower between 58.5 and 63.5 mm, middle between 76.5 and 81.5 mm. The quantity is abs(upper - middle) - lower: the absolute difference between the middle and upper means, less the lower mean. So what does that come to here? -123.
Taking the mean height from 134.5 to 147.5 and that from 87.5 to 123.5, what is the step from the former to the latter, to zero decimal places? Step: 37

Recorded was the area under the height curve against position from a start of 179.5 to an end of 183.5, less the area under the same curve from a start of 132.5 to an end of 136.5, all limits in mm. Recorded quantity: 309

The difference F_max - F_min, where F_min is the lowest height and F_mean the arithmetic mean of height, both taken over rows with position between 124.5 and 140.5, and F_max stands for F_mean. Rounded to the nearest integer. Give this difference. 15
